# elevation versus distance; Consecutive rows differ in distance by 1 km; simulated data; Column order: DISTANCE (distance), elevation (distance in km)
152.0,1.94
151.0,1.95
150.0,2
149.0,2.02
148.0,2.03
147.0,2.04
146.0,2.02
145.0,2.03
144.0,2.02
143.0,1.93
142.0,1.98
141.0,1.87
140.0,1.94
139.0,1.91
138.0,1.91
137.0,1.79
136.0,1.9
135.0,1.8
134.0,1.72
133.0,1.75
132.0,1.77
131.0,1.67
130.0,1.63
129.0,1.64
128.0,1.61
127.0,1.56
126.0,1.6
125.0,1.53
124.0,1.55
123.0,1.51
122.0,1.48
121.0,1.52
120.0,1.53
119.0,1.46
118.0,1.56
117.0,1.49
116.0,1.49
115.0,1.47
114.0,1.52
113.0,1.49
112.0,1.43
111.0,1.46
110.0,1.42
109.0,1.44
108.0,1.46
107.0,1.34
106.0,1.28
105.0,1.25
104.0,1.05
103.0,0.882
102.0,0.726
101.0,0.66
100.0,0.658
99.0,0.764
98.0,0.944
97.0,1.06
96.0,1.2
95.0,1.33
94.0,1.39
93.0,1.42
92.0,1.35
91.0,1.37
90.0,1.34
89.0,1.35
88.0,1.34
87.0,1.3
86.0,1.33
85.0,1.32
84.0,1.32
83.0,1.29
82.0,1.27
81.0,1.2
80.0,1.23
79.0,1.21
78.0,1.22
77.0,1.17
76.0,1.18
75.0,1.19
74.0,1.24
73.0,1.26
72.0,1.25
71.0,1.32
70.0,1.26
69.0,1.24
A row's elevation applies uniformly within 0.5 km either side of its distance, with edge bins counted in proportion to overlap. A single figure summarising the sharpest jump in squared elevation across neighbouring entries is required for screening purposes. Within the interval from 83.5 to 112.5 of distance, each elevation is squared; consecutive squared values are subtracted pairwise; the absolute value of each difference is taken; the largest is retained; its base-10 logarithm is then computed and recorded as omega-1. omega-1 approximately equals -0.34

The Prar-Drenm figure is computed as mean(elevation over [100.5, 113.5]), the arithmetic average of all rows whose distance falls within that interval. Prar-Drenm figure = 1.22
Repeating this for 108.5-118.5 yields 1.48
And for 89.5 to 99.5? 1.22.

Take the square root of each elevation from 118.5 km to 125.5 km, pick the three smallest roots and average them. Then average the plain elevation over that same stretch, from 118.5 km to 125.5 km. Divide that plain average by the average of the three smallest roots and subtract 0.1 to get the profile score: 1.14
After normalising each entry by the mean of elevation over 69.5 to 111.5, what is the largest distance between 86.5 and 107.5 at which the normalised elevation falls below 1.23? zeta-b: 107.0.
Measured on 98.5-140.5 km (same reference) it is 122.0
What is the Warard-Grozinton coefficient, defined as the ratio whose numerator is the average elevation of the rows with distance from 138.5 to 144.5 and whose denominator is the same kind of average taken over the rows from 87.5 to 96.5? 1.45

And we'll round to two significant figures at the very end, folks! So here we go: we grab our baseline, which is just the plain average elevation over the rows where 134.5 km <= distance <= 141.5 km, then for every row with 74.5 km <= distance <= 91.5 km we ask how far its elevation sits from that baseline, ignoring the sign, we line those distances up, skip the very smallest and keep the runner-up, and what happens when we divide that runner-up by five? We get 0.10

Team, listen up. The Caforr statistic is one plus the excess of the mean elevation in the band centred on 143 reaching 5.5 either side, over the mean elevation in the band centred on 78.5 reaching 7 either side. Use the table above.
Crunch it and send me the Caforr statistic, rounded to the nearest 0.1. 1.7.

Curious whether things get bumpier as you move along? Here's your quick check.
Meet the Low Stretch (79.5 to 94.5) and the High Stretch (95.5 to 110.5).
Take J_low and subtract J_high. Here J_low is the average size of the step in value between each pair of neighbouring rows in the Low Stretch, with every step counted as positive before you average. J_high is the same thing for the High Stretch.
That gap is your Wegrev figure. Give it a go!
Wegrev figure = -0.07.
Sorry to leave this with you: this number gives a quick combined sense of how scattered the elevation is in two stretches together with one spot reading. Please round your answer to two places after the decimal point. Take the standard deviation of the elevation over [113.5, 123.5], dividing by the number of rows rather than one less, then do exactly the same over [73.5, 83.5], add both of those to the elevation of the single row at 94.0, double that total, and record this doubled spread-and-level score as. 2.91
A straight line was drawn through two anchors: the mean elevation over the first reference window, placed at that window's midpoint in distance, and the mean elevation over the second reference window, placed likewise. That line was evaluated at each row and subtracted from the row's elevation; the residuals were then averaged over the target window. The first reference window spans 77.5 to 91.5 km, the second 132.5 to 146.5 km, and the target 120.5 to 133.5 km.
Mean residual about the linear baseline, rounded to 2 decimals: -0.16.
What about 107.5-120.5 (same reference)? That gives -0.14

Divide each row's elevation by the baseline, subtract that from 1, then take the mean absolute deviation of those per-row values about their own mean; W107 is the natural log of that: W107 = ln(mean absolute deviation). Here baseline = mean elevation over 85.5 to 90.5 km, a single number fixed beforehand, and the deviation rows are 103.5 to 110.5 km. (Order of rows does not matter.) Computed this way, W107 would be -2.5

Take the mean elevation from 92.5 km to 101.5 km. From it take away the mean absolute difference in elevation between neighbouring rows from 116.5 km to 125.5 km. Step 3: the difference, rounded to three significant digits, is 1.00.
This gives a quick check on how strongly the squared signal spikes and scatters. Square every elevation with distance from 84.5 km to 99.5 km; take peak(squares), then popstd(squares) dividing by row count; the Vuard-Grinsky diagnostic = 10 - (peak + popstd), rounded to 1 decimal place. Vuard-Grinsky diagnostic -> 7.6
